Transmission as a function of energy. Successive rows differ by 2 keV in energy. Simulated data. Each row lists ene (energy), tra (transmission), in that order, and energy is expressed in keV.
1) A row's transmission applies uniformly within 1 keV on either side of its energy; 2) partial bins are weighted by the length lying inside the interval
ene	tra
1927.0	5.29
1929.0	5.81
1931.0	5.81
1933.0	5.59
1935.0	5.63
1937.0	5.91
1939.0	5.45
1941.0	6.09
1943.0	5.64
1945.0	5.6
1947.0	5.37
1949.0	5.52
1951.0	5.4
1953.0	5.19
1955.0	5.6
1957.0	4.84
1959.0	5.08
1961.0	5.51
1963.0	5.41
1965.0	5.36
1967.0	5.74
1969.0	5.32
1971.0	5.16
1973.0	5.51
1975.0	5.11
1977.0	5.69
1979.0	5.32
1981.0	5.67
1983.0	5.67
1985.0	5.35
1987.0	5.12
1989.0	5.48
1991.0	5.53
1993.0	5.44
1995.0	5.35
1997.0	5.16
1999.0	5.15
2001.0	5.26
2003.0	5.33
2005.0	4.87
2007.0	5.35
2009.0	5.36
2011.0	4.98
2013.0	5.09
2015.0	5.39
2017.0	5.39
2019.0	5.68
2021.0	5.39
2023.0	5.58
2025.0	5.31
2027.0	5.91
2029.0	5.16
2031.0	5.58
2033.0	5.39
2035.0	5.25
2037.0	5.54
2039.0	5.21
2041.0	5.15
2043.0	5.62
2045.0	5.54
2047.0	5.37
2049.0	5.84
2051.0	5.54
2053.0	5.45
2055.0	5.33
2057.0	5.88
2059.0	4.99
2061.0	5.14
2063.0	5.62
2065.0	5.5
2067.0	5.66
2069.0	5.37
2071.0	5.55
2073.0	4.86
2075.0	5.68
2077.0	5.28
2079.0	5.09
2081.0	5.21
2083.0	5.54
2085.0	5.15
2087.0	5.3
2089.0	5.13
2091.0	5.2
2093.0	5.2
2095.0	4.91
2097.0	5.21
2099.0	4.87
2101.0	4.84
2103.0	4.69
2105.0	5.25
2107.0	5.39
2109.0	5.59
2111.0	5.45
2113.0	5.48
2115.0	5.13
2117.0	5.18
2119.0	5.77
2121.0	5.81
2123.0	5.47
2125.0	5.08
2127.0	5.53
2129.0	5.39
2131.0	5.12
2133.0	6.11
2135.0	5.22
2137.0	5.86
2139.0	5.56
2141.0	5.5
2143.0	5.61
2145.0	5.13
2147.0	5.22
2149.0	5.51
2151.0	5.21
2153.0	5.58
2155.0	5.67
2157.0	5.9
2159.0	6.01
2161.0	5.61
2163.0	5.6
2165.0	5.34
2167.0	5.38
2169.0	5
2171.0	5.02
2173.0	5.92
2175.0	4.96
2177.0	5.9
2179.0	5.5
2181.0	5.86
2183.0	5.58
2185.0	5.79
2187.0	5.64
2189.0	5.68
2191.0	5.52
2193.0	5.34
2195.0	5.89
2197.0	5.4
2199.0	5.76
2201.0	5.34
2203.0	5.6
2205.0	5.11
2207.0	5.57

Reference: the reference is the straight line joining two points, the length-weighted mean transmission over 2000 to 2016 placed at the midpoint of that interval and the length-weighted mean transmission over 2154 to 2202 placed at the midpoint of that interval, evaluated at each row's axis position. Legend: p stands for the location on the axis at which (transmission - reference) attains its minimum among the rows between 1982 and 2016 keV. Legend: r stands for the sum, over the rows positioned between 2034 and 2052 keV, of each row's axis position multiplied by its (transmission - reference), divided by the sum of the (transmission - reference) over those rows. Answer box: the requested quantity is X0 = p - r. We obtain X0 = -41.2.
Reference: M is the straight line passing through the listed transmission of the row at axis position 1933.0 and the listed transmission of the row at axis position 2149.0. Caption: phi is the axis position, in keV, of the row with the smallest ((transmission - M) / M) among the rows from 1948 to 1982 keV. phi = 1957.0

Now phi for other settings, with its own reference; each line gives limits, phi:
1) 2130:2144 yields 2131.0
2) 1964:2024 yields 2005.0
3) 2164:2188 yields 2175.0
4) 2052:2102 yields 2101.0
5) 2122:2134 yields 2125.0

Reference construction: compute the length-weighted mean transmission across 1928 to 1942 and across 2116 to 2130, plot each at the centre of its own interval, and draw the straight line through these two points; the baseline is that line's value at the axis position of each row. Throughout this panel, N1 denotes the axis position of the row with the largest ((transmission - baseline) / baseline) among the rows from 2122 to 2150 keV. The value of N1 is 2133.0 keV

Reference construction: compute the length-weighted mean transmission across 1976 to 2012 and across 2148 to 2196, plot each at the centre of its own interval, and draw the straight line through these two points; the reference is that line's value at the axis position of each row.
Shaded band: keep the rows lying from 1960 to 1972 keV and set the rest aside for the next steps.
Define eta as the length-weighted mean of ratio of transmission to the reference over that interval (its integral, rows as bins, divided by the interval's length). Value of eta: 1.021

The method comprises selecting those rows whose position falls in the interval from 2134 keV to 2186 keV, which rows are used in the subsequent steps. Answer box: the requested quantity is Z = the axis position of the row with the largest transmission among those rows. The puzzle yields 2159.0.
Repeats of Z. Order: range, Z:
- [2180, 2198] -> 2195.0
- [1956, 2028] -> 2027.0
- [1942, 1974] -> 1967.0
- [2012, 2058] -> 2027.0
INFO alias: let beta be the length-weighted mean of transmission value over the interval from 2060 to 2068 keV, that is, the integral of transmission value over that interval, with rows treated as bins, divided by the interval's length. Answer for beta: 5.48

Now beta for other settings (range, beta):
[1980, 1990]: 5.46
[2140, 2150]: 5.39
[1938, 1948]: 5.63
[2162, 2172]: 5.27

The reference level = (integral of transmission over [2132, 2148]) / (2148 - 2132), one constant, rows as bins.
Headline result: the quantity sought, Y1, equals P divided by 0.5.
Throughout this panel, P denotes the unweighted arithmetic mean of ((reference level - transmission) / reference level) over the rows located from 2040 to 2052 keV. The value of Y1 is 0.01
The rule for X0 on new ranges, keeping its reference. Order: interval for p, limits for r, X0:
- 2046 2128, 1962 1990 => 127.5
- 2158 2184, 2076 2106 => 79.4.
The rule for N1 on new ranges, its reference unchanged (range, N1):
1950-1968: 1967.0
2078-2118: 2109.0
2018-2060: 2057.0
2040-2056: 2049.0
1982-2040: 2027.0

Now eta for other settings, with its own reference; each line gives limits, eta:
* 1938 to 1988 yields 1.024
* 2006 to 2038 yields 1.005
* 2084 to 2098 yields 0.945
